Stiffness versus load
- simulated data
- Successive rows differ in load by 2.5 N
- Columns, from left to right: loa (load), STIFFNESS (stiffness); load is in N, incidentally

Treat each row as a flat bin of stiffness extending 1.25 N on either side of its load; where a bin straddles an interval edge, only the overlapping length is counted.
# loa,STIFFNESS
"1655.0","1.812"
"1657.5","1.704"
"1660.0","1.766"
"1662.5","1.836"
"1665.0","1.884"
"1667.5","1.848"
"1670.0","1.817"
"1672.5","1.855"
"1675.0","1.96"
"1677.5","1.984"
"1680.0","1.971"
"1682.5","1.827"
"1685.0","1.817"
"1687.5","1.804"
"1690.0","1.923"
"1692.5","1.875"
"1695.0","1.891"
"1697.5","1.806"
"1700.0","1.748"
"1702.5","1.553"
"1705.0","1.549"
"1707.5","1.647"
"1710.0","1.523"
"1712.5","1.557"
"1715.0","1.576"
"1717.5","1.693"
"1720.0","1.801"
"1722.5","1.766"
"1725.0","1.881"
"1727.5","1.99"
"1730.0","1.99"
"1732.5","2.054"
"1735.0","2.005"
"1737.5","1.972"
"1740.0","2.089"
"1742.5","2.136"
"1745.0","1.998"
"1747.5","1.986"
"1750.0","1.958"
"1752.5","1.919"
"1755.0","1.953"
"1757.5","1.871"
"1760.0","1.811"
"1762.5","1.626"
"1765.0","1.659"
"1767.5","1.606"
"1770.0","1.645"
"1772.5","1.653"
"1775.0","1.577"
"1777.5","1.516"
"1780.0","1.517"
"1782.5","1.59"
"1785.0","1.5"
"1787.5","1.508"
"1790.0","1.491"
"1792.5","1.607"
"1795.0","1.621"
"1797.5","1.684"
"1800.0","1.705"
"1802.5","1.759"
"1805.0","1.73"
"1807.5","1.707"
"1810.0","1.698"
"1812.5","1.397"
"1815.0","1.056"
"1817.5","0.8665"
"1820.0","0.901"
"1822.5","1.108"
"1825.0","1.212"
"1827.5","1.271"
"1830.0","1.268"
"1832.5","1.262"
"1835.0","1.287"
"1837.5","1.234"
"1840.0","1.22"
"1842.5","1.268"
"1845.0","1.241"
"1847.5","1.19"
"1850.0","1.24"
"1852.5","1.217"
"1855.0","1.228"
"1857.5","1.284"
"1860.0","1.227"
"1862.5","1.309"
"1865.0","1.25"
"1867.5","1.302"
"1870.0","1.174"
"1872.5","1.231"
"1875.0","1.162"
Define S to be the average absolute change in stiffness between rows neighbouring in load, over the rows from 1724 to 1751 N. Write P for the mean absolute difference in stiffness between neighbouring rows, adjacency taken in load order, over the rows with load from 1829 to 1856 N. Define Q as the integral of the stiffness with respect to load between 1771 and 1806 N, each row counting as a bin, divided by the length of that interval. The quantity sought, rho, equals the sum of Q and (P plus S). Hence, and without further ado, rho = 1.69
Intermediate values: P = 0.031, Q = 1.60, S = 0.0597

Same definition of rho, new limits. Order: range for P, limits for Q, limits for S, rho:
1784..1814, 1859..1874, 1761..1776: 1.35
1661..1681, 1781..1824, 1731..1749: 1.57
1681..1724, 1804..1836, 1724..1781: 1.41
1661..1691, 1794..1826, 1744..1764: 1.53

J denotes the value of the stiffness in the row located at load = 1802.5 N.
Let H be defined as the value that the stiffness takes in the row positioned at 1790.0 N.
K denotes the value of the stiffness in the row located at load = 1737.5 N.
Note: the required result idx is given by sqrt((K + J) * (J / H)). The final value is 2.10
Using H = 1.491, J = 1.759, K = 1.972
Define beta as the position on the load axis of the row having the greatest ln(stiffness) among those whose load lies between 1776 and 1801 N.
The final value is 1800.0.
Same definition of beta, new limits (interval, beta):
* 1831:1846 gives 1835.0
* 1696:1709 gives 1697.5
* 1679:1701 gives 1680.0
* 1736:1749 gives 1742.5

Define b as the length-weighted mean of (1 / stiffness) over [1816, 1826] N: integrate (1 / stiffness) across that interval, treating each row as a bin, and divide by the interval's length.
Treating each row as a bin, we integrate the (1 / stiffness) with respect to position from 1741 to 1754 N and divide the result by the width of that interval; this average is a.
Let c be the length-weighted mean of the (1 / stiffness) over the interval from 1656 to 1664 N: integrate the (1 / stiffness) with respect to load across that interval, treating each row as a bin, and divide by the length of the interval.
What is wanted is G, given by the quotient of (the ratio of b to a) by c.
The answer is 3.5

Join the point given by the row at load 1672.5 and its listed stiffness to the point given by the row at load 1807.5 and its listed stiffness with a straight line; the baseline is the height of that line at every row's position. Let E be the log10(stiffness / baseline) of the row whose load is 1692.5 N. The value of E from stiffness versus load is 0.01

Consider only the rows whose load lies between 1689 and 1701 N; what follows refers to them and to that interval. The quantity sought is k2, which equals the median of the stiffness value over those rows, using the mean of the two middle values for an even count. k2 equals 1.9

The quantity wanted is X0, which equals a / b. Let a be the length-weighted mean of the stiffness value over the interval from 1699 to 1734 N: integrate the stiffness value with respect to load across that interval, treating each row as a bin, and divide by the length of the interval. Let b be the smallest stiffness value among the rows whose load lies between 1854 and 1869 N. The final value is 1.42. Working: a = 1.74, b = 1.227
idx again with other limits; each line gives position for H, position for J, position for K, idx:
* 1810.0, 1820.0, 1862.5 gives 1.08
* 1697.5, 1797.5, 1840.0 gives 1.65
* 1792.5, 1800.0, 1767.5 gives 1.87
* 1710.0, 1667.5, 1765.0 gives 2.06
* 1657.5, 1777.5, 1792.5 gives 1.67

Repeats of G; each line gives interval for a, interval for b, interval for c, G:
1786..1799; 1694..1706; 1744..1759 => 1.8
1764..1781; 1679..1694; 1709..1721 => 1.4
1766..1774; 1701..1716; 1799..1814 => 1.7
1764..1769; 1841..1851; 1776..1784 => 2.0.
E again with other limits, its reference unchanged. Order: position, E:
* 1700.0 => -0.02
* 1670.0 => -0.01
